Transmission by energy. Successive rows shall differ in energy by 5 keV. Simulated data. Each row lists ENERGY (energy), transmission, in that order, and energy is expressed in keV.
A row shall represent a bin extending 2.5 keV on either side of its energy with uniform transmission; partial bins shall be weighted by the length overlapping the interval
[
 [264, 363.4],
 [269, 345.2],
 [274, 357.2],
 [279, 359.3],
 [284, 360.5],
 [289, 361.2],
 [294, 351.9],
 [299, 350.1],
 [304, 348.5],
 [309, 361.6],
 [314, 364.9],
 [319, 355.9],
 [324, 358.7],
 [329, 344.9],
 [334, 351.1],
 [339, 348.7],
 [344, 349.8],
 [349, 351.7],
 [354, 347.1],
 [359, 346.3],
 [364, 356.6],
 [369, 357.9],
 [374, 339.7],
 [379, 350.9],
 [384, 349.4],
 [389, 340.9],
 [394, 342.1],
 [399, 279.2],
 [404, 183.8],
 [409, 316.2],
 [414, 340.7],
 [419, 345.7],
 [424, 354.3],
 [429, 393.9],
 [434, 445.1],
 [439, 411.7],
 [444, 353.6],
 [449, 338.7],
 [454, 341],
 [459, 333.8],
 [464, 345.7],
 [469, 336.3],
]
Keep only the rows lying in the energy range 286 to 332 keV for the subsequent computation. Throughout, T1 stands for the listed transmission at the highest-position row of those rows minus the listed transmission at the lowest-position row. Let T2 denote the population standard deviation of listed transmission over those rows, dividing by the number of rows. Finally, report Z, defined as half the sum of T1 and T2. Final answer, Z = -5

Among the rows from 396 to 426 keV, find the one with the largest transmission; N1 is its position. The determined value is 424 keV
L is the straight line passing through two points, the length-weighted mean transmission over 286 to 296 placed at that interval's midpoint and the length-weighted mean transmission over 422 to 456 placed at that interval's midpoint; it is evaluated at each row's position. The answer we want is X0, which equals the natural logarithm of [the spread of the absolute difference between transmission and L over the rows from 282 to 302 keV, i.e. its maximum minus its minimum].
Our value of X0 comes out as 1.3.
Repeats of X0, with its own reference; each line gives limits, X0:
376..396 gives 2.4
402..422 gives 5.1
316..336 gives 2.7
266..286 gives 1.8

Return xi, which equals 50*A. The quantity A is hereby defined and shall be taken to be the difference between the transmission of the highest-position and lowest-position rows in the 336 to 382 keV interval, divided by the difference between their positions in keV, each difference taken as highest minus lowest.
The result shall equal 3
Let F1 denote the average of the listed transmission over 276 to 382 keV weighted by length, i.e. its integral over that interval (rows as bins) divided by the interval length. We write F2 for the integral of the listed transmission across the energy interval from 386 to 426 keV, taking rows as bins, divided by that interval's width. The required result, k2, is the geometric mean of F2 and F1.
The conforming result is 332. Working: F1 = 353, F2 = 313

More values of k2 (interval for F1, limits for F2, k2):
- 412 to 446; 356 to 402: 358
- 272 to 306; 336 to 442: 350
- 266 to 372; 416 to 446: 368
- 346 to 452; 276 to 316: 351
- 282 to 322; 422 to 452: 370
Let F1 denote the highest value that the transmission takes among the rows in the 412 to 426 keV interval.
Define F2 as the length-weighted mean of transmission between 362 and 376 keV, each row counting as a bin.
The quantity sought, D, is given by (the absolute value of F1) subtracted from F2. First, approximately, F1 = 354.3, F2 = 352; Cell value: -3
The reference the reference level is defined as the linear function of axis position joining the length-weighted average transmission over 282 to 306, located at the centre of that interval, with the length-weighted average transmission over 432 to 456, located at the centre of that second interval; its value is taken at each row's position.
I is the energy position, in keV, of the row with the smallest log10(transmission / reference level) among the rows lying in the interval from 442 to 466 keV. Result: 459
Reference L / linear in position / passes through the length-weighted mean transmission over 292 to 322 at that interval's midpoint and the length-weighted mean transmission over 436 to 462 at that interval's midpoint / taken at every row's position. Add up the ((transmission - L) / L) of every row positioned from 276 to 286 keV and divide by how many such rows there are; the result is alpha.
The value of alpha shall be 0.013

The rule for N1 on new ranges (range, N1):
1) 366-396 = 369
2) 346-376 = 369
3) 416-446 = 434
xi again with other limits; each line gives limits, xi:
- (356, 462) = -6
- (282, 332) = -17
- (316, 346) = -12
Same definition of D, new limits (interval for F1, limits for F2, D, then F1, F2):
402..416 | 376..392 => 6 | 340.7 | 347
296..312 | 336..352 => -12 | 361.6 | 350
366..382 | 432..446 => 46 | 357.9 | 404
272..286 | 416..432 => 6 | 360.5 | 366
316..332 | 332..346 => -9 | 358.7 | 350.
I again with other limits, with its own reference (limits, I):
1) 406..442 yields 409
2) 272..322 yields 304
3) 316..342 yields 329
